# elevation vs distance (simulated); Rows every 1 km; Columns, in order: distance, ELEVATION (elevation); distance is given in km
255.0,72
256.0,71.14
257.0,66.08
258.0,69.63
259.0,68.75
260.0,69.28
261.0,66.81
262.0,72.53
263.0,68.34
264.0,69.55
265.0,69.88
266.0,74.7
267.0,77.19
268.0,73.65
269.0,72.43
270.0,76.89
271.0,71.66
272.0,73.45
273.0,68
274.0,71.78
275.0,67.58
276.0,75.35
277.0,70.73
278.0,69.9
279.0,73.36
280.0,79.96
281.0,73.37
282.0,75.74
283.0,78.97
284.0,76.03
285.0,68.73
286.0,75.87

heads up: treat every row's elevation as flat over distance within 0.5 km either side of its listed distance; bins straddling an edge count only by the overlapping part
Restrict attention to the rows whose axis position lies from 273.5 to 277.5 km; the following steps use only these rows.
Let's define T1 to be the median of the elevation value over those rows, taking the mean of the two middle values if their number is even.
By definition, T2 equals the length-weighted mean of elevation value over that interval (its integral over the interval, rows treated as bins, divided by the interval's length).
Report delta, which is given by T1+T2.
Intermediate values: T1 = 71.3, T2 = 71.4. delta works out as 143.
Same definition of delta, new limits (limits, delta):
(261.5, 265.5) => 140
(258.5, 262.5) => 138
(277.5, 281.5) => 148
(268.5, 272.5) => 147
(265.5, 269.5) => 149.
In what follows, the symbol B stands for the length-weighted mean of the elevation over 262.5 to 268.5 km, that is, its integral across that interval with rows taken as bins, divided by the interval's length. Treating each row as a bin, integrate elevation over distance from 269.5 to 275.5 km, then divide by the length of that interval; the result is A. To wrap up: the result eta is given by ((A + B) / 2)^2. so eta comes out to 5168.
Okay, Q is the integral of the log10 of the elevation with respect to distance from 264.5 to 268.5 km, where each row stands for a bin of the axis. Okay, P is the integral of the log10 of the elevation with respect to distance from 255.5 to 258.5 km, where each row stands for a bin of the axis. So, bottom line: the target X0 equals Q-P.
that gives 2.0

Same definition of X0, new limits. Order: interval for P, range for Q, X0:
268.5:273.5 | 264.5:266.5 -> -5.6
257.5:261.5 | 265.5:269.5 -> 0.1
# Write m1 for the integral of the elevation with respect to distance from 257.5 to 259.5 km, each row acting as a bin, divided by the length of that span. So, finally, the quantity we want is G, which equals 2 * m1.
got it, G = 138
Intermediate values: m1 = 69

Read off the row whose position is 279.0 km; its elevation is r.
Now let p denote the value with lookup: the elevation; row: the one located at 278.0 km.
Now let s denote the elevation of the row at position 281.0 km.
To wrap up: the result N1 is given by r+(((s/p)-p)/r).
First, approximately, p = 69.9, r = 73.36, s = 73.37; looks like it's 72.4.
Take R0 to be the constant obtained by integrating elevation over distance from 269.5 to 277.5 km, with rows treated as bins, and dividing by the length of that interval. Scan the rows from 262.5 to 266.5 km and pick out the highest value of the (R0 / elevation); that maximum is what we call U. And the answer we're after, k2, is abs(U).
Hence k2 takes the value 1.05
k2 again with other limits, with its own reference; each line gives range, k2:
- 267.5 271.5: 1.00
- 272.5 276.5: 1.06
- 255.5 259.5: 1.09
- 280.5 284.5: 0.98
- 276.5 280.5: 1.03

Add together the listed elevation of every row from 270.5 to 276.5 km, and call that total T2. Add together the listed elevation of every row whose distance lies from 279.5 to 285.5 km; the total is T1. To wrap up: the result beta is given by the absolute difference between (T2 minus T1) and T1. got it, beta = 478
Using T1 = 453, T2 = 428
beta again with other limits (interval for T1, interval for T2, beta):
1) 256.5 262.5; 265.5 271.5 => 380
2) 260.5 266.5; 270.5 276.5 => 416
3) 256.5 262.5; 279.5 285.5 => 373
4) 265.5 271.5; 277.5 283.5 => 442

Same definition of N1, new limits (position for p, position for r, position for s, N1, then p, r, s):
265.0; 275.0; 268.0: 66.6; 69.88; 67.58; 73.65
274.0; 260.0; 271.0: 68.3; 71.78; 69.28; 71.66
